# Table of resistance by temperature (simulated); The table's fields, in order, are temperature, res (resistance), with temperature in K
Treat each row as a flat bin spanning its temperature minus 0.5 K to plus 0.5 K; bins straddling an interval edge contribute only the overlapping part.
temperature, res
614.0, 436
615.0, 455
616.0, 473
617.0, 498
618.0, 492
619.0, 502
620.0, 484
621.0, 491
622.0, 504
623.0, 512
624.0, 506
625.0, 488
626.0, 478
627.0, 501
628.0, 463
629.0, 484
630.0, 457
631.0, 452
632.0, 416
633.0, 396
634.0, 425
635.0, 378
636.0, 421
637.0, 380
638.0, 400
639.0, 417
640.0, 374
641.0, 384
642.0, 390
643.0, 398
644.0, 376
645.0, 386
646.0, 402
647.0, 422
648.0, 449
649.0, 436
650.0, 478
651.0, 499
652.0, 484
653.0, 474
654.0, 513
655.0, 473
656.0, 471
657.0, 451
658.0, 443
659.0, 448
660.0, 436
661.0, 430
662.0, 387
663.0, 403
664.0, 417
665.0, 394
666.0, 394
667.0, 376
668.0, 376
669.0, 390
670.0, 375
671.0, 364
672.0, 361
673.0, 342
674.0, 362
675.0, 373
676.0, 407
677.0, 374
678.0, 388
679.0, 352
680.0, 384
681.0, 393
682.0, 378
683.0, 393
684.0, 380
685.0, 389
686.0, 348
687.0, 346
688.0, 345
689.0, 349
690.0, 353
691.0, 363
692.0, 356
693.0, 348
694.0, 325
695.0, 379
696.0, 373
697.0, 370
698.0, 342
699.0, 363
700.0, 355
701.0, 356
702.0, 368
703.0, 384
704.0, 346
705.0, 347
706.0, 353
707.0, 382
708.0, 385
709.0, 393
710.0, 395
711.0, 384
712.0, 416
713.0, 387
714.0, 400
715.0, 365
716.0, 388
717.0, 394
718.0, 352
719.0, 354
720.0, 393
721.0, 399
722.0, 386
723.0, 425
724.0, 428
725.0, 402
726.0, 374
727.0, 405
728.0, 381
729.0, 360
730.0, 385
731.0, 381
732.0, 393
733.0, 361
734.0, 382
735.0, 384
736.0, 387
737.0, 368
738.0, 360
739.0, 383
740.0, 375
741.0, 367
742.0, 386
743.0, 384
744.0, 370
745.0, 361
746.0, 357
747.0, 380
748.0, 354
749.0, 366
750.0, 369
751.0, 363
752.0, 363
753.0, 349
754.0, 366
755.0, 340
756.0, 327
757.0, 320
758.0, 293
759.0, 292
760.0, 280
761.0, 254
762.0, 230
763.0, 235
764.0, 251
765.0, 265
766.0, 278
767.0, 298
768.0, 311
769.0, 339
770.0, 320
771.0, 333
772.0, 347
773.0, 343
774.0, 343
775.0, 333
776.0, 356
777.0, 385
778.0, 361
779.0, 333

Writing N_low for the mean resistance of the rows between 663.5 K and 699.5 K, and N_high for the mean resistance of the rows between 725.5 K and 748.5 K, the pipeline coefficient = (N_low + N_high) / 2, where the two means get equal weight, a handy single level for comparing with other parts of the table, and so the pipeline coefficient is 373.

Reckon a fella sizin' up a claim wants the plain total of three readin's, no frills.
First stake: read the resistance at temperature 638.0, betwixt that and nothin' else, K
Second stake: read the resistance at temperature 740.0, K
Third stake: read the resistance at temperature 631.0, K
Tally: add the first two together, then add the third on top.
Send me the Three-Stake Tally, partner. 1227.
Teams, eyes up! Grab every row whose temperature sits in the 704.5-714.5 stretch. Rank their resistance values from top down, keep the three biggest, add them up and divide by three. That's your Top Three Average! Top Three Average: 404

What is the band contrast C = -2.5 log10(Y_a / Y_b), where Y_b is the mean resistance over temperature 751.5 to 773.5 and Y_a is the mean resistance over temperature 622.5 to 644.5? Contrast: -0.37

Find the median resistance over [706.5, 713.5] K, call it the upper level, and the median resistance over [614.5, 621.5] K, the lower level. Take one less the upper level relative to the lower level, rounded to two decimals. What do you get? 0.21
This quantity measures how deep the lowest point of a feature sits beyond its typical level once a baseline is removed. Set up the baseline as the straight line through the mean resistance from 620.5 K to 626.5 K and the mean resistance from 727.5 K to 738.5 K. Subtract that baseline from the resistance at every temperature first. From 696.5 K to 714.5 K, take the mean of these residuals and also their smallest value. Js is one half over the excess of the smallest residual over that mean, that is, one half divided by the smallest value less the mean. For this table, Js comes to -0.013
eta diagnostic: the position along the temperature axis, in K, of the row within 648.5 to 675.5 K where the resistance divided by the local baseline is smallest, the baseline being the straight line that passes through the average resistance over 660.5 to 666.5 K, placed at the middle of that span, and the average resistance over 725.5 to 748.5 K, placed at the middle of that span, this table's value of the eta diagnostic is 673.0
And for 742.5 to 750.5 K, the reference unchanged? 748.0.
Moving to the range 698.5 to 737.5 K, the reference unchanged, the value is 704.0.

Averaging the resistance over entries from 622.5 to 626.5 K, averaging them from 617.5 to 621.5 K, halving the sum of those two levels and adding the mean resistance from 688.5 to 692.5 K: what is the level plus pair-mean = 849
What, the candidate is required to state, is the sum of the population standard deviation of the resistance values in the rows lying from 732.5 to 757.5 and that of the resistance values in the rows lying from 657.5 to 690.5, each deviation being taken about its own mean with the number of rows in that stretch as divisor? 45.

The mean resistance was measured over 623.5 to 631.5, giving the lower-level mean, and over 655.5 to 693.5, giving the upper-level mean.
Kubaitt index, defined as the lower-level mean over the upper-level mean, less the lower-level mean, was -477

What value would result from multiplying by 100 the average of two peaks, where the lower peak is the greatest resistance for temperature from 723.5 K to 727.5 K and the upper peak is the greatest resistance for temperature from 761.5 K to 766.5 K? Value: 35300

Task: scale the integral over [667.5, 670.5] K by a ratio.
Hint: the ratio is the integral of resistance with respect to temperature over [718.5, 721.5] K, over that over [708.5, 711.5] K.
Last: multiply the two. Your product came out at 1116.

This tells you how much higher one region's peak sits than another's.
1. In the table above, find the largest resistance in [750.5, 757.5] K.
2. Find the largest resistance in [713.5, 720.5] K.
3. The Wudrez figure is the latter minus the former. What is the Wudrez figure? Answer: 34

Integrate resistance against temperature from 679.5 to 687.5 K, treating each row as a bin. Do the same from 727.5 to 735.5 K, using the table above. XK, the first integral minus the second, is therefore -16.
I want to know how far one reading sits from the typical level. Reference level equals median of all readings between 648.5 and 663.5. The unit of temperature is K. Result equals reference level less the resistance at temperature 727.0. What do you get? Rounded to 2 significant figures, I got 46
